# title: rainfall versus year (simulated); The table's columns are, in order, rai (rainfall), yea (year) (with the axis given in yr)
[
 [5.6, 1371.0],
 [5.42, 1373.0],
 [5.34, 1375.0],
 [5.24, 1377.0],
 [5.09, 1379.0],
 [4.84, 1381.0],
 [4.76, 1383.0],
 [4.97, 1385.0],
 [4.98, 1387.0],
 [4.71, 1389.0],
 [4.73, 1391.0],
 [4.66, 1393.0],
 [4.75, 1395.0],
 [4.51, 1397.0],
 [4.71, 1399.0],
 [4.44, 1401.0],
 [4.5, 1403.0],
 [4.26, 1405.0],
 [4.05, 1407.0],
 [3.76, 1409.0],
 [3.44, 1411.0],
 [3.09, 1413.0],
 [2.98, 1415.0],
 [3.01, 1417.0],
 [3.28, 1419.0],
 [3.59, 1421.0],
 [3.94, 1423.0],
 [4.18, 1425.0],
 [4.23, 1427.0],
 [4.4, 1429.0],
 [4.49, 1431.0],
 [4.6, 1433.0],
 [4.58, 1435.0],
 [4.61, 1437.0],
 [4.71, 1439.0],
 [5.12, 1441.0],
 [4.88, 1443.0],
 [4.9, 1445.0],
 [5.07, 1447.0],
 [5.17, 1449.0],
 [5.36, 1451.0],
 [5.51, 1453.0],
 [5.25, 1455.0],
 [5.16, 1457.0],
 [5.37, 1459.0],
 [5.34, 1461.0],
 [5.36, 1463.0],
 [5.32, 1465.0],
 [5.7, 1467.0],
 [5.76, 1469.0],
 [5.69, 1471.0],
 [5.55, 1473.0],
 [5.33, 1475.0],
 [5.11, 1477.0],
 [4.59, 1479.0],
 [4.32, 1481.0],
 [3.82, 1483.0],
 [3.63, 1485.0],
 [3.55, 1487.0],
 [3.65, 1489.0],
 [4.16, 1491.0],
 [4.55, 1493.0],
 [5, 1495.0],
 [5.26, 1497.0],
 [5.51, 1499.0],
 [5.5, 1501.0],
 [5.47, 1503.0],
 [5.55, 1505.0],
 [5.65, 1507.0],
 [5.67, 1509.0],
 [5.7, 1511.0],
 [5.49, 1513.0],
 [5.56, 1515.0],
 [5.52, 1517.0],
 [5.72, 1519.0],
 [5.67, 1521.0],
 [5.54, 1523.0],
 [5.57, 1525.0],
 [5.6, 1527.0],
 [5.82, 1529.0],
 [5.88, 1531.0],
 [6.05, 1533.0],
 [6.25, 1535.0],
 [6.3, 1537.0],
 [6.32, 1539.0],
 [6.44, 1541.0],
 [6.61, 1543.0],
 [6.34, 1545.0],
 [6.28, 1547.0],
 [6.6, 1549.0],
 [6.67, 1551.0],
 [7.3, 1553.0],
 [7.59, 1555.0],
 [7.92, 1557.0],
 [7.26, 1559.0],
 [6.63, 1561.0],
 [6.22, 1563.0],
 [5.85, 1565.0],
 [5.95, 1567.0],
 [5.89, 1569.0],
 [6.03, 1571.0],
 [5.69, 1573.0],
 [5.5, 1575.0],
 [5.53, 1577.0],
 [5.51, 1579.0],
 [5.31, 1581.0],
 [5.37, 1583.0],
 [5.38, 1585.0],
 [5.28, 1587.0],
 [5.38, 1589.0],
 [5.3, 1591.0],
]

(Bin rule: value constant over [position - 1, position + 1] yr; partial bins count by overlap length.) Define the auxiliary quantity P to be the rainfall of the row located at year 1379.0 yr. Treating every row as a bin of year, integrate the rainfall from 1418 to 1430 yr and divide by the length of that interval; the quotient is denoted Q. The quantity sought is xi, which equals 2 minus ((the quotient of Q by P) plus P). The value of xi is -3.9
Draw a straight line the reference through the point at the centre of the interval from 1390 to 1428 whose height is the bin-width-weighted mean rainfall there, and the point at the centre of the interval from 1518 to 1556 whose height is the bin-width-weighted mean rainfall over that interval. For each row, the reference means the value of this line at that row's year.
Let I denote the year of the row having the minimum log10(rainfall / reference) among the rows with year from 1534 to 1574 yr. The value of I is 1573.0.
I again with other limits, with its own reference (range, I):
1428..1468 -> 1429.0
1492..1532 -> 1493.0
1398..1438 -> 1415.0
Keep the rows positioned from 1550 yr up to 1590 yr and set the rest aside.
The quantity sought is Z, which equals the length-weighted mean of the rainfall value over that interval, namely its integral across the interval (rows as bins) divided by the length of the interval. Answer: 6.1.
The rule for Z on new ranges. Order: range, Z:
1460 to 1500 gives 4.9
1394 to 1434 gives 4.0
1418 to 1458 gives 4.7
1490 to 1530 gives 5.4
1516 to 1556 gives 6.2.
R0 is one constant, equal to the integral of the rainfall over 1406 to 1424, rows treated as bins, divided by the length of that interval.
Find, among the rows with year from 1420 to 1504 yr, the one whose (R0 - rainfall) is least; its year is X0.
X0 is 1469.0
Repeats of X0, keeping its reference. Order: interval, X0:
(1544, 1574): 1557.0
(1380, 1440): 1387.0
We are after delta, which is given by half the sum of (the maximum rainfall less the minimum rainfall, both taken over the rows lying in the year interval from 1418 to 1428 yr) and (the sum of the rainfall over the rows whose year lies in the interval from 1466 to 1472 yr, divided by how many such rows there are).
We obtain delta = 3.33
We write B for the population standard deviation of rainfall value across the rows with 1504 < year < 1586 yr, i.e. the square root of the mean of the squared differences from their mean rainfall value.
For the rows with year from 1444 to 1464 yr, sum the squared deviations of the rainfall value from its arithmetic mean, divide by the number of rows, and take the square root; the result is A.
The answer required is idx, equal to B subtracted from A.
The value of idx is -0.45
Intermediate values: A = 0.168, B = 0.6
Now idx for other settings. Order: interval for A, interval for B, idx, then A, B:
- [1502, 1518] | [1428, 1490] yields -0.53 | 0.081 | 0.6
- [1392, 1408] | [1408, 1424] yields -0.11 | 0.222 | 0.3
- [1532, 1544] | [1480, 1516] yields -0.62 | 0.171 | 0.8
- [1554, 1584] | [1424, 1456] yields 0.41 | 0.801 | 0.4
